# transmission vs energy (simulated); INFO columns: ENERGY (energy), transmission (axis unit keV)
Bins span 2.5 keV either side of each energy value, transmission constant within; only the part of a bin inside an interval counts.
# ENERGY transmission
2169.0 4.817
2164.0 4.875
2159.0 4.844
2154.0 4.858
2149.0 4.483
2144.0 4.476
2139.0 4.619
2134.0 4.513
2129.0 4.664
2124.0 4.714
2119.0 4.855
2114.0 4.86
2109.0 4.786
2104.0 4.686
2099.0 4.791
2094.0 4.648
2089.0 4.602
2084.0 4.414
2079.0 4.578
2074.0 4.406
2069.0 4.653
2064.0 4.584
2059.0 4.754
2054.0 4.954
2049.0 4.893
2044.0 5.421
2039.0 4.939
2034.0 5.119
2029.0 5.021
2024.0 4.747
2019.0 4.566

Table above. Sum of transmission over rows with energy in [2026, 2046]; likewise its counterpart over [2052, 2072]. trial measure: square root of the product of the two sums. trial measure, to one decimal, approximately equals 19.7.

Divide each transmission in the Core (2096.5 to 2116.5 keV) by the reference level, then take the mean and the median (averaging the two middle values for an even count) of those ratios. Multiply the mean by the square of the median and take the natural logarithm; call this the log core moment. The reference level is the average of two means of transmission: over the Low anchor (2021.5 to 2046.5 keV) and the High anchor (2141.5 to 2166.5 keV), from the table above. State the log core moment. -0.057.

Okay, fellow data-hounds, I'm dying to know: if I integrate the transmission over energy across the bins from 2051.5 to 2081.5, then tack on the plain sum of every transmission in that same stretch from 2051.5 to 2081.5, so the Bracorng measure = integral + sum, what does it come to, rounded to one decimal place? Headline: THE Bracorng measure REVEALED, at 167.6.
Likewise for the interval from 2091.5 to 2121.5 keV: 171.8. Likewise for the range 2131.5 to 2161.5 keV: 166.8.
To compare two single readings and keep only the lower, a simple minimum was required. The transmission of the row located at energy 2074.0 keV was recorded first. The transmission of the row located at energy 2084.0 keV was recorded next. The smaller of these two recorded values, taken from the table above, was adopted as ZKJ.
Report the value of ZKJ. 4.41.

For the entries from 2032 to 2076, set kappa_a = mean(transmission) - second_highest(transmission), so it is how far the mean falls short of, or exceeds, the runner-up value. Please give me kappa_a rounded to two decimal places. -0.26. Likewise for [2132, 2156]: -0.03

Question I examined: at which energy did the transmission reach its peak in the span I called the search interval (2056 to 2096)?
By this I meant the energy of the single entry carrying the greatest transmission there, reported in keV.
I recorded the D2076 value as 2059.0 keV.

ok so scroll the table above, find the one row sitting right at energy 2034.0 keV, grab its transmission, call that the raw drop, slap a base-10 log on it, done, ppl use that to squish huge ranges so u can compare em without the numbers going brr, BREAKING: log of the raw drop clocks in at 0.71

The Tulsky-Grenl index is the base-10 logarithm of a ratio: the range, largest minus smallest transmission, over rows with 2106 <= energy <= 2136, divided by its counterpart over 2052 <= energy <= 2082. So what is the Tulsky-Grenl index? -0.20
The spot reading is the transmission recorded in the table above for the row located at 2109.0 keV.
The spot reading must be 4.786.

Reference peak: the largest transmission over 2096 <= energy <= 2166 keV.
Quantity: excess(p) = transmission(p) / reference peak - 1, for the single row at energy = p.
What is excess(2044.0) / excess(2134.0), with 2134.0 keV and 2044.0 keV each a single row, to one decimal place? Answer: -1.5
